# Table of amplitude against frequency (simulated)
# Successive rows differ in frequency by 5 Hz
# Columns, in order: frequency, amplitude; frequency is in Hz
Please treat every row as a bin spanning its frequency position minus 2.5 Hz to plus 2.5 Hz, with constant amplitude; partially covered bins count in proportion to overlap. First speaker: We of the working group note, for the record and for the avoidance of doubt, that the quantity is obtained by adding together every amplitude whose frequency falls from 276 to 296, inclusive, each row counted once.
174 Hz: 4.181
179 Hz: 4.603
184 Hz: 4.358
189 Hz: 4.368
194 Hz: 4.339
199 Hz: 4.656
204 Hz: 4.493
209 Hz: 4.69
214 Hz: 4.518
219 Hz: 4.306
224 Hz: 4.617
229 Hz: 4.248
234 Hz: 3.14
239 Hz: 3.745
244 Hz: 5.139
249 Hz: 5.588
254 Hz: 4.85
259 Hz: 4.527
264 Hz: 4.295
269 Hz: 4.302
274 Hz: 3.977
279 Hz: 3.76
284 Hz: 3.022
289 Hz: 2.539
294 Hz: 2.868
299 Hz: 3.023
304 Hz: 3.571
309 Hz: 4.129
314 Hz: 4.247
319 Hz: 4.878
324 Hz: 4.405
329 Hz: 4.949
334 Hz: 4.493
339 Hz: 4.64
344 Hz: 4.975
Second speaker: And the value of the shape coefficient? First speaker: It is 12.2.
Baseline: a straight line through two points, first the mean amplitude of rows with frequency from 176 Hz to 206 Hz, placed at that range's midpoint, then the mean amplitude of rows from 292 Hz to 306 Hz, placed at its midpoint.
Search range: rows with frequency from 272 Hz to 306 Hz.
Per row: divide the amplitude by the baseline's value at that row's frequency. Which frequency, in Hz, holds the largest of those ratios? 304 Hz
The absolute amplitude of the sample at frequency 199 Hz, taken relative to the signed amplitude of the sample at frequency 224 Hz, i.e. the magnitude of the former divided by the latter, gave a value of 1.01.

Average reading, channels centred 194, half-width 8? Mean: 4.5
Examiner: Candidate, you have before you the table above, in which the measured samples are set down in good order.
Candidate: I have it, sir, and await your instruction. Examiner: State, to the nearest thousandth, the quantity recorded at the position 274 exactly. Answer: 3.977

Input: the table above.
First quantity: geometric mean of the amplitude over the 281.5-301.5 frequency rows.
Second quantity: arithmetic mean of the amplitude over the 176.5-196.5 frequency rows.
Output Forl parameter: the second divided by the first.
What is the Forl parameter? 1.5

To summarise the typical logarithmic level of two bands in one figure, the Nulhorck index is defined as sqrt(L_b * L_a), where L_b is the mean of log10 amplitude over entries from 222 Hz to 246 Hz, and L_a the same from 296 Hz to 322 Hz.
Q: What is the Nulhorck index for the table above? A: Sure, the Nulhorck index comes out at 0.60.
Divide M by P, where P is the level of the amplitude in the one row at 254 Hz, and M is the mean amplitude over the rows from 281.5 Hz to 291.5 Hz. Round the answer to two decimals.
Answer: 0.57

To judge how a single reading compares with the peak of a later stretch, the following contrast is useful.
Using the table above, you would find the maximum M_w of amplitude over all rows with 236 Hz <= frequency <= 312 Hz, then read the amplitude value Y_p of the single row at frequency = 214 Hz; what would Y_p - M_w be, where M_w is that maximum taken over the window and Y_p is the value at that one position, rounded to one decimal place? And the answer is -1.1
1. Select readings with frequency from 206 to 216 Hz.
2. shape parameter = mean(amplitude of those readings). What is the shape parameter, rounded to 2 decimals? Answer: 4.60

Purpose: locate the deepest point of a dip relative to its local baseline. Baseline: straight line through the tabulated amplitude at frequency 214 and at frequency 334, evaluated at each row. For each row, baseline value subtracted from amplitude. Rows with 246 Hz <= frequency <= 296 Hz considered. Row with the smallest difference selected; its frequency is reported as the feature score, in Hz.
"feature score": 289 Hz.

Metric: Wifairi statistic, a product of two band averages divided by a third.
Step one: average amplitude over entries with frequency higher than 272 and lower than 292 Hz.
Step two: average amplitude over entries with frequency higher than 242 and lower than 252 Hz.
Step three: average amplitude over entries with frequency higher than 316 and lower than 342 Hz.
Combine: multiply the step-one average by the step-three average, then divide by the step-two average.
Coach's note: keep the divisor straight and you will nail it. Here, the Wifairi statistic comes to 2.9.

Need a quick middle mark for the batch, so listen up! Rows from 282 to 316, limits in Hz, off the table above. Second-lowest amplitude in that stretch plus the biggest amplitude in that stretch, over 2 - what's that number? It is 3.6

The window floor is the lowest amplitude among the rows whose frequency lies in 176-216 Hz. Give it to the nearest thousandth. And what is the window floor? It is 4.339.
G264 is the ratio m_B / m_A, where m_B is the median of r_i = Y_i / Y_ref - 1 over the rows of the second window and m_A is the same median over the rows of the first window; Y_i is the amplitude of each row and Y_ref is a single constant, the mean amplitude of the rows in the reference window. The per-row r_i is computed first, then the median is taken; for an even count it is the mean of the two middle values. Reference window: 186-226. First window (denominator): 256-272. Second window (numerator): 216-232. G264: 0.98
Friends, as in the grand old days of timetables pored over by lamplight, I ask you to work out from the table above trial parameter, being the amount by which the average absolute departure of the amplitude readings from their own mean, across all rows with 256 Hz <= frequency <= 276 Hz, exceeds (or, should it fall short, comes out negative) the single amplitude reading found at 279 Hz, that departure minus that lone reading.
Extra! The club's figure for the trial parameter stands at -3.6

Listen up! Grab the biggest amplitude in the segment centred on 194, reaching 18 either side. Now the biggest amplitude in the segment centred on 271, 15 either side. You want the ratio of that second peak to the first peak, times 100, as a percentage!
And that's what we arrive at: 97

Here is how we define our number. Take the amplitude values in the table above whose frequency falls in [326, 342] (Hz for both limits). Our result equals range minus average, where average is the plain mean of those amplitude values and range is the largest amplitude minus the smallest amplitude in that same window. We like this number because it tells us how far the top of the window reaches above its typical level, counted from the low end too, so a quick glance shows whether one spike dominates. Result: -4.2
